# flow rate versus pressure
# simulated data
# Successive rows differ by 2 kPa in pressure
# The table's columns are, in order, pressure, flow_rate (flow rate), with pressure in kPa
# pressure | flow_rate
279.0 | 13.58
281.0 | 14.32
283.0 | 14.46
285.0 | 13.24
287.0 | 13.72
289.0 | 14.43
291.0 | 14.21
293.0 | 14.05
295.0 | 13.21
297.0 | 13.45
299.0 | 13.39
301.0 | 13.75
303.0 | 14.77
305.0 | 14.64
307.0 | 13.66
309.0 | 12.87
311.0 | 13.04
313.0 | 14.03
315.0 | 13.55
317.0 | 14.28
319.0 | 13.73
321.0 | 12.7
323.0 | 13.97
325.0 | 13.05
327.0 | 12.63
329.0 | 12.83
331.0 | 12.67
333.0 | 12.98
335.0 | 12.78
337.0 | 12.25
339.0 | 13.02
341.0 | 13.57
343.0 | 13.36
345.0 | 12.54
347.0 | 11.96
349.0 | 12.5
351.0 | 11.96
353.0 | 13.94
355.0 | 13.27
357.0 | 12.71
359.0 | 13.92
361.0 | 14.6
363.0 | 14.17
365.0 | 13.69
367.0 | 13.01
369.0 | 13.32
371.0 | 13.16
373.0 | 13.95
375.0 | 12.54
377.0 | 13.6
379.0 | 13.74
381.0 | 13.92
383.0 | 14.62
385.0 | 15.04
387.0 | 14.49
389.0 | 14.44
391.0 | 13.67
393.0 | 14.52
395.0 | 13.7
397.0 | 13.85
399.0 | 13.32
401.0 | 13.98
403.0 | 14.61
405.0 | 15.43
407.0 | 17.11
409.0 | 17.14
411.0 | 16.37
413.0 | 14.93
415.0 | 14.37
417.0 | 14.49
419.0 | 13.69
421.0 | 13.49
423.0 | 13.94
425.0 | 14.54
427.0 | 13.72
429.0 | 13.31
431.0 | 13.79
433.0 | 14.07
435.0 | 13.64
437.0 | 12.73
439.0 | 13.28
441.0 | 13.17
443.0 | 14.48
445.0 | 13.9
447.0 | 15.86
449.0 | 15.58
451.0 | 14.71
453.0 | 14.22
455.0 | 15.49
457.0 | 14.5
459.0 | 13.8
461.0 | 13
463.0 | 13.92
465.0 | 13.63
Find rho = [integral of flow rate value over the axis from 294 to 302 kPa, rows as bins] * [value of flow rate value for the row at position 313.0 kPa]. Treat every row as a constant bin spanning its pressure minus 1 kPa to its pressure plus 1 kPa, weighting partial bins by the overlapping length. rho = 1510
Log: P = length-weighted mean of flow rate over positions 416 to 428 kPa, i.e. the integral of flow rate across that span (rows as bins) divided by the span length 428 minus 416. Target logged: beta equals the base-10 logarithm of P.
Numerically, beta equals 1.15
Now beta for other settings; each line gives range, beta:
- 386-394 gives 1.15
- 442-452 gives 1.17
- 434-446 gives 1.13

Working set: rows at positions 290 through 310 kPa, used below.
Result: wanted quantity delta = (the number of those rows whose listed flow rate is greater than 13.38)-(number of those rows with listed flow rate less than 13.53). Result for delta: 4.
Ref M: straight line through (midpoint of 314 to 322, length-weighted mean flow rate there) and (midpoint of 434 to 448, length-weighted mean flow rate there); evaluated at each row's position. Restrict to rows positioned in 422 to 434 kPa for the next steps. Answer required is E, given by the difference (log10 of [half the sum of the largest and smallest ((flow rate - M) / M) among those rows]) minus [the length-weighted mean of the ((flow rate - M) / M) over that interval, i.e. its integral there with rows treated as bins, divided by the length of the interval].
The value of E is -2.17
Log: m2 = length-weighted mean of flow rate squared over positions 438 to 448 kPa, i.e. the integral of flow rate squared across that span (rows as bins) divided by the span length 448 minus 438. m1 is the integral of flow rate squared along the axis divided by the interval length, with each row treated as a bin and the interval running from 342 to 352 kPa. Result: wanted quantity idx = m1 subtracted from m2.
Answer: 45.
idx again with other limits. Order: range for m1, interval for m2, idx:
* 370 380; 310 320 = 9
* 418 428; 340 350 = -29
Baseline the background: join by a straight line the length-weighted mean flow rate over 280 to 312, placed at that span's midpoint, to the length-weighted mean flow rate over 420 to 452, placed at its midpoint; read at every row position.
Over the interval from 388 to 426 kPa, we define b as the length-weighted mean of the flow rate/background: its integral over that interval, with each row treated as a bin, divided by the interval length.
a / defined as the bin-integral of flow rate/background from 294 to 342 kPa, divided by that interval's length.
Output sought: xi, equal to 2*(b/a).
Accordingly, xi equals 2.17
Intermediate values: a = 0.96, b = 1.05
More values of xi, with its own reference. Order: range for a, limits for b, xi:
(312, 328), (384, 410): 2.17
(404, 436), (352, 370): 1.87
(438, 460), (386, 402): 1.95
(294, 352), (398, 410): 2.29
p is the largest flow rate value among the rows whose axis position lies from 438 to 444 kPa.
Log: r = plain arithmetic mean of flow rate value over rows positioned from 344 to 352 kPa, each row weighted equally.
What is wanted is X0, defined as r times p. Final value 177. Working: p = 14.48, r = 12.2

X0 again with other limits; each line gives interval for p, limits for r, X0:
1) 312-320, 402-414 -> 228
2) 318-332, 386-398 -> 197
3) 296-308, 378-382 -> 204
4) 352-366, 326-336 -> 187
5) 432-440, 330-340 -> 179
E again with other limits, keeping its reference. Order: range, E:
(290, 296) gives -1.84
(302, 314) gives -1.70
